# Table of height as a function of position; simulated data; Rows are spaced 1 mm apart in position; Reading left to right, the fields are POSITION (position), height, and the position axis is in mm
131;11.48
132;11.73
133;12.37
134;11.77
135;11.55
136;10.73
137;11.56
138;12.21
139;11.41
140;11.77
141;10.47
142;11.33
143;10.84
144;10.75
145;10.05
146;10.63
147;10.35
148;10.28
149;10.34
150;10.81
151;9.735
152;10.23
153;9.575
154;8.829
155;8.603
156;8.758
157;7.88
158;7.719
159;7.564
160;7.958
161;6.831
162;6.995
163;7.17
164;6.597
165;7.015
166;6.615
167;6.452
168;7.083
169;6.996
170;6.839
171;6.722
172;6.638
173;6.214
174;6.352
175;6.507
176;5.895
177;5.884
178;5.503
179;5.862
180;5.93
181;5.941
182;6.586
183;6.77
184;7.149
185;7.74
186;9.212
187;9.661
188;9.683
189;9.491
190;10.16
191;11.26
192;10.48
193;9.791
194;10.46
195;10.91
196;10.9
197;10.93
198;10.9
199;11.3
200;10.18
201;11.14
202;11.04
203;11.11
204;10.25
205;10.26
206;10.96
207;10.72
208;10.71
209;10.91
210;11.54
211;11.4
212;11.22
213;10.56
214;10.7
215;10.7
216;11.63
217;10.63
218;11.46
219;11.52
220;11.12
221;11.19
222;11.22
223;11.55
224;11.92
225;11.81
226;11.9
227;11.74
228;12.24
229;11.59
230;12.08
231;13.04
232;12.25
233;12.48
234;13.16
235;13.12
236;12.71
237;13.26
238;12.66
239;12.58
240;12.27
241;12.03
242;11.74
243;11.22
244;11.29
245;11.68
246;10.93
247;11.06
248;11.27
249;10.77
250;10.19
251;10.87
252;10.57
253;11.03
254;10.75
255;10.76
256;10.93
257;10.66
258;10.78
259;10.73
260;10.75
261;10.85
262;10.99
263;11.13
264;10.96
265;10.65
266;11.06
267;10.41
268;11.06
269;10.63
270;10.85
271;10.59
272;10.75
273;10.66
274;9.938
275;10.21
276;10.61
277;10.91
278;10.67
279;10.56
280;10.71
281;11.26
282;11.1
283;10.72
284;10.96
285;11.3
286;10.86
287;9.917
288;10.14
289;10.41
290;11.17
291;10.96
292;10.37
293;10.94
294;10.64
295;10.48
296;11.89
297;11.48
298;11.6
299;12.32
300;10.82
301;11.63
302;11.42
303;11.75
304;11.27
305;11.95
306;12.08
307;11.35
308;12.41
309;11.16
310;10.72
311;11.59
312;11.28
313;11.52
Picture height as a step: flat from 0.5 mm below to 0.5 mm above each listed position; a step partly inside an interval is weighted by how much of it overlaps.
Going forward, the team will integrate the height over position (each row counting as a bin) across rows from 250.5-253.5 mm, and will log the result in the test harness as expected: 32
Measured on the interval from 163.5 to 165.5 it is 14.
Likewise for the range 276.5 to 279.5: 32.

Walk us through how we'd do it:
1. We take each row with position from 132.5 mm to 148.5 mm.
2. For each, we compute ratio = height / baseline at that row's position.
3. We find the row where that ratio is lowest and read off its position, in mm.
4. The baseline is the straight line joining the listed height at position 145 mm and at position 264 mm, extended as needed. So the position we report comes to 145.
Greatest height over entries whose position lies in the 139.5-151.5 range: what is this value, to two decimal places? 11.77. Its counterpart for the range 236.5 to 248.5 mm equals 13.26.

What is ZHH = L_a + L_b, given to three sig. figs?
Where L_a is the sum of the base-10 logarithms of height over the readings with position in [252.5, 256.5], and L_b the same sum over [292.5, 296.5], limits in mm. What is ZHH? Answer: 8.31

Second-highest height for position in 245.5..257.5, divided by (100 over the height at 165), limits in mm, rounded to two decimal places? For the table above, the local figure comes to 0.78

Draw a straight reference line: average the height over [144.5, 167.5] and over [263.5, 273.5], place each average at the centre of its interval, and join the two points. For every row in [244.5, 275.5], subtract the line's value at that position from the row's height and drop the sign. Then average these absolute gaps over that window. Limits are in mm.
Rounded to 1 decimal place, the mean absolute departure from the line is 0.4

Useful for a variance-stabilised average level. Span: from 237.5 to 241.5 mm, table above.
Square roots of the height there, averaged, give 3.52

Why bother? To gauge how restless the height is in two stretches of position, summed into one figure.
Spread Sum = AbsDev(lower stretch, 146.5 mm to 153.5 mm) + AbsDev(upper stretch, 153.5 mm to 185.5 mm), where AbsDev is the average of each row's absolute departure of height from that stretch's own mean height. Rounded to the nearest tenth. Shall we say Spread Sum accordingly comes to 1.0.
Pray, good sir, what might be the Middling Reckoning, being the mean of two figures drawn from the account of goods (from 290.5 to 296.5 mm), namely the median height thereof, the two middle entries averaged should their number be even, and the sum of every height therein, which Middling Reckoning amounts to 38.0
